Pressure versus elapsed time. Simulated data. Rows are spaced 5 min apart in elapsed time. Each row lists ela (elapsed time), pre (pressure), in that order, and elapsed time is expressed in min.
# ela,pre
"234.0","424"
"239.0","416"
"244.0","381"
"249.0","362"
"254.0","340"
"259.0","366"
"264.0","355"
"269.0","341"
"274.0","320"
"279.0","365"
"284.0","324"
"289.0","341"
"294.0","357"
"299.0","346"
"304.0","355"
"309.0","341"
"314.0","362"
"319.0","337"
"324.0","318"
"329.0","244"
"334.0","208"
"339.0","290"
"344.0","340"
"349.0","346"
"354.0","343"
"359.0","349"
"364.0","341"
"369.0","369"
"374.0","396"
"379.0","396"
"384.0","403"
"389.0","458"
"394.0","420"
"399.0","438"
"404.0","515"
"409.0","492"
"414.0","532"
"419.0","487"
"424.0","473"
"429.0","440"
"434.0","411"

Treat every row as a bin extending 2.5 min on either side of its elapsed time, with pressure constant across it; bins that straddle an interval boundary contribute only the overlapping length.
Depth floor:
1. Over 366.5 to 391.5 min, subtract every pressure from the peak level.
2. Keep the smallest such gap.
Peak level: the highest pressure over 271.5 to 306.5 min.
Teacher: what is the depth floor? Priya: -93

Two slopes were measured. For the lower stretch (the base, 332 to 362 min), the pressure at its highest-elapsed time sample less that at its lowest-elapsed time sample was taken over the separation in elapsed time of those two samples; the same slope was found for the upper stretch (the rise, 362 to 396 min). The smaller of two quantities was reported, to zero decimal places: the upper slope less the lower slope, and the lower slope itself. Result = -3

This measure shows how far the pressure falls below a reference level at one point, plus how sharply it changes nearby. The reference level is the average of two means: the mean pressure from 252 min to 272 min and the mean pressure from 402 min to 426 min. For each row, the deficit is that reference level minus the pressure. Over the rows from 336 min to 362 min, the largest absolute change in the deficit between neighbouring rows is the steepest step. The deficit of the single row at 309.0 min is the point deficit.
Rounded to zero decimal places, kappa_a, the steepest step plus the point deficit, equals 134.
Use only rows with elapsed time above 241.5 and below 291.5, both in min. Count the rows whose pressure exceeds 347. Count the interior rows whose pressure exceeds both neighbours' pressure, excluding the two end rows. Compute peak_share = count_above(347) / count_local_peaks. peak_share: 2.5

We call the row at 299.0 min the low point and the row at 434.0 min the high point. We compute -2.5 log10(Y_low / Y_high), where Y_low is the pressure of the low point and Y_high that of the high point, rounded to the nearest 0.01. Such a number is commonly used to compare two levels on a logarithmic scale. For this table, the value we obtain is 0.19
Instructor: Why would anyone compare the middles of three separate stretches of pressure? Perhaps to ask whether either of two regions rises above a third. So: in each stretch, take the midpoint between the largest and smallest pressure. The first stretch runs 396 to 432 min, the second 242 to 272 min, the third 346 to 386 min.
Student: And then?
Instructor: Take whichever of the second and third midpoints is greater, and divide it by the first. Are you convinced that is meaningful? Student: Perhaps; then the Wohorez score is 0.77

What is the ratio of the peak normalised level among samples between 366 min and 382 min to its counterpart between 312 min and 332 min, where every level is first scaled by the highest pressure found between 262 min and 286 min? 1.09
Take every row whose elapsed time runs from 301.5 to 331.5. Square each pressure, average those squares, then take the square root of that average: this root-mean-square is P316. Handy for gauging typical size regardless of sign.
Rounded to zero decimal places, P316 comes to 329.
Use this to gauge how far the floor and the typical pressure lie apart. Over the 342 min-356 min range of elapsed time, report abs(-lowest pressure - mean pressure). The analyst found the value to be 683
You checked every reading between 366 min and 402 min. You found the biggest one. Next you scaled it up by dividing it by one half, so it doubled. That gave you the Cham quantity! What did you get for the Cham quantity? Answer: 916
